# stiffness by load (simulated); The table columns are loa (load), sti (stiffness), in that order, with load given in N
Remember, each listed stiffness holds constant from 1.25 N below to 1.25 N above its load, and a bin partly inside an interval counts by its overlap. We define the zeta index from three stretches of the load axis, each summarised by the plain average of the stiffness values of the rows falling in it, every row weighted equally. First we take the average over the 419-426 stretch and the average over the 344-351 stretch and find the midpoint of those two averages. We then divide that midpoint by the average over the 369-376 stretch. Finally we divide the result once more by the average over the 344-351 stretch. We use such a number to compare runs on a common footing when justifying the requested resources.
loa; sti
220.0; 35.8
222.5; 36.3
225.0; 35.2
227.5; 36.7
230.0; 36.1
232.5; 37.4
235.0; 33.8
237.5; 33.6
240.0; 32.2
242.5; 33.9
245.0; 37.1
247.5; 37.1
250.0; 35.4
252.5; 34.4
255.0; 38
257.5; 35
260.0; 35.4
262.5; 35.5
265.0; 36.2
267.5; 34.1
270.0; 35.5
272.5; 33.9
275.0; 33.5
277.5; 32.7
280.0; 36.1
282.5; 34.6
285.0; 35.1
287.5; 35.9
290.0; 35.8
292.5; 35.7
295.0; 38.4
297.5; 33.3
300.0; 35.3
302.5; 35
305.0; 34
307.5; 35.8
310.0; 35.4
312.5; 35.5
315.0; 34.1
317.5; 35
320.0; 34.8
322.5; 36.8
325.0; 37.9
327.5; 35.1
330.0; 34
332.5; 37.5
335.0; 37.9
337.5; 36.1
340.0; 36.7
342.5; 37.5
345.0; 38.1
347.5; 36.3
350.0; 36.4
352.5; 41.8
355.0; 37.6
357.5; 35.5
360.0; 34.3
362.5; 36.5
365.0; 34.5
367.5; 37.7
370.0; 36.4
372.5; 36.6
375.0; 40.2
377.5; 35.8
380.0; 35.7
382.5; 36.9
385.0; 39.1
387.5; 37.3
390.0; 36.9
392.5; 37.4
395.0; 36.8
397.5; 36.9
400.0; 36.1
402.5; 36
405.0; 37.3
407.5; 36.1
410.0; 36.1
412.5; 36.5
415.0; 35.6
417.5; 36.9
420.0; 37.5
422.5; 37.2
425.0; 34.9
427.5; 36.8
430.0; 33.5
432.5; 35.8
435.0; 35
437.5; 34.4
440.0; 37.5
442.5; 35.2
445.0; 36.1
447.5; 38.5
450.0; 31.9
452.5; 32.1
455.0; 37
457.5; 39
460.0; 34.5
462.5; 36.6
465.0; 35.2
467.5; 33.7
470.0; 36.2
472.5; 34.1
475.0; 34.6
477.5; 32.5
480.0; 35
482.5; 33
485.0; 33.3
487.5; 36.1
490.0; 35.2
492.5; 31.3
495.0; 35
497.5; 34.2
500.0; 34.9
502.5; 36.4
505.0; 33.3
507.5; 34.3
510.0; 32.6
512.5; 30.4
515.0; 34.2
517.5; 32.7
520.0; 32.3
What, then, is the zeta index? 0.0264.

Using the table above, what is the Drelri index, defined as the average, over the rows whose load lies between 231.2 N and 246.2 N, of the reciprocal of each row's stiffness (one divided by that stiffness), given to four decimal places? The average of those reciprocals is 0.0289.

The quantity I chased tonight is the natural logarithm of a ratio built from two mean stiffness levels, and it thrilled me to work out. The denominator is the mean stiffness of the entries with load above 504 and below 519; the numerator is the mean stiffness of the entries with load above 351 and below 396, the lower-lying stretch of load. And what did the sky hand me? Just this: 0.12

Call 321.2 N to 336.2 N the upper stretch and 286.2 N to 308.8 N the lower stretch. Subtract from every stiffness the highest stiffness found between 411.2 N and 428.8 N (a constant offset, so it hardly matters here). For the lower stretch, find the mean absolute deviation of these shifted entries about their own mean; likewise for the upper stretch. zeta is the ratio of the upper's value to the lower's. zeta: 1.4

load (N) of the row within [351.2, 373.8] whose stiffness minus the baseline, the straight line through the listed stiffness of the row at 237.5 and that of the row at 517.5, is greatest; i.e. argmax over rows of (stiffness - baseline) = 352.5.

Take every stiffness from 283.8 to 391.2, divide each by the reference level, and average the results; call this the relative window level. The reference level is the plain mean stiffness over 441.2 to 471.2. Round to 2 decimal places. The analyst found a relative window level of 1.02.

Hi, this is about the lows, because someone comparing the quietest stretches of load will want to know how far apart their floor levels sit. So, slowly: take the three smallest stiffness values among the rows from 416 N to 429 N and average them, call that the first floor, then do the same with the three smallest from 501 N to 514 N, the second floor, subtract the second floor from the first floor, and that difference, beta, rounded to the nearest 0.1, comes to 4.1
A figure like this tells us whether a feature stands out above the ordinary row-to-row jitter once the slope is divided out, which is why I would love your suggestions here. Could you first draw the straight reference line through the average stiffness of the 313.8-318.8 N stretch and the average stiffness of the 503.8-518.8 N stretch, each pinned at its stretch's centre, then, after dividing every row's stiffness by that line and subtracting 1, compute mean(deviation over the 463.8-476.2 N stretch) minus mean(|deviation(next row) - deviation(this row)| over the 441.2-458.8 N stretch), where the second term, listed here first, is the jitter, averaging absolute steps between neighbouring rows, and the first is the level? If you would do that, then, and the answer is -0.040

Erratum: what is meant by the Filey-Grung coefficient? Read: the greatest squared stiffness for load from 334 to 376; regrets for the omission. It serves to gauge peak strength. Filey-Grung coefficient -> 1747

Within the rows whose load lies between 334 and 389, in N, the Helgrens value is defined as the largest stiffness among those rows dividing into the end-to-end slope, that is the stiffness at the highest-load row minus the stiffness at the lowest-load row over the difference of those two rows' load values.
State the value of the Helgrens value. 0.000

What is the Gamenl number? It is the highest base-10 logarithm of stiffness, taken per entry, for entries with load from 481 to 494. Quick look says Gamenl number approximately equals 1.56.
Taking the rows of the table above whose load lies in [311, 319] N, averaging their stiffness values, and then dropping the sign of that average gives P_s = 34.9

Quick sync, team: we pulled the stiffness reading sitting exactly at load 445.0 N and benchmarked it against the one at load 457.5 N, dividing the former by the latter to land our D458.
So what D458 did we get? 0.93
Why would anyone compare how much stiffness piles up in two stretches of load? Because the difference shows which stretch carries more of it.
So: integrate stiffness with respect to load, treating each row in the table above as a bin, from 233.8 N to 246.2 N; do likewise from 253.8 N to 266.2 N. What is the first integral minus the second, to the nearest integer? -24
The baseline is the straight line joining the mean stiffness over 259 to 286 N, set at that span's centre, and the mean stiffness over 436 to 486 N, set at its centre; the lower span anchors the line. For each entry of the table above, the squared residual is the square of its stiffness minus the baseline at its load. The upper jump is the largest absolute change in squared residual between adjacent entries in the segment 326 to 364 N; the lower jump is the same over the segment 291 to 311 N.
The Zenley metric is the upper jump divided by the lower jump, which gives 3.8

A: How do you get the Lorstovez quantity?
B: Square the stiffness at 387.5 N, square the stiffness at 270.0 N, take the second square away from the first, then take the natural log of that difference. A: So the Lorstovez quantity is 4.9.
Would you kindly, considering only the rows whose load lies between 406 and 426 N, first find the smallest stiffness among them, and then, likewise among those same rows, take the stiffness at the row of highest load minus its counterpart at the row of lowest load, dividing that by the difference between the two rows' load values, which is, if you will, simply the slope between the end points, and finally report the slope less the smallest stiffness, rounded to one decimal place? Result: -35.0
